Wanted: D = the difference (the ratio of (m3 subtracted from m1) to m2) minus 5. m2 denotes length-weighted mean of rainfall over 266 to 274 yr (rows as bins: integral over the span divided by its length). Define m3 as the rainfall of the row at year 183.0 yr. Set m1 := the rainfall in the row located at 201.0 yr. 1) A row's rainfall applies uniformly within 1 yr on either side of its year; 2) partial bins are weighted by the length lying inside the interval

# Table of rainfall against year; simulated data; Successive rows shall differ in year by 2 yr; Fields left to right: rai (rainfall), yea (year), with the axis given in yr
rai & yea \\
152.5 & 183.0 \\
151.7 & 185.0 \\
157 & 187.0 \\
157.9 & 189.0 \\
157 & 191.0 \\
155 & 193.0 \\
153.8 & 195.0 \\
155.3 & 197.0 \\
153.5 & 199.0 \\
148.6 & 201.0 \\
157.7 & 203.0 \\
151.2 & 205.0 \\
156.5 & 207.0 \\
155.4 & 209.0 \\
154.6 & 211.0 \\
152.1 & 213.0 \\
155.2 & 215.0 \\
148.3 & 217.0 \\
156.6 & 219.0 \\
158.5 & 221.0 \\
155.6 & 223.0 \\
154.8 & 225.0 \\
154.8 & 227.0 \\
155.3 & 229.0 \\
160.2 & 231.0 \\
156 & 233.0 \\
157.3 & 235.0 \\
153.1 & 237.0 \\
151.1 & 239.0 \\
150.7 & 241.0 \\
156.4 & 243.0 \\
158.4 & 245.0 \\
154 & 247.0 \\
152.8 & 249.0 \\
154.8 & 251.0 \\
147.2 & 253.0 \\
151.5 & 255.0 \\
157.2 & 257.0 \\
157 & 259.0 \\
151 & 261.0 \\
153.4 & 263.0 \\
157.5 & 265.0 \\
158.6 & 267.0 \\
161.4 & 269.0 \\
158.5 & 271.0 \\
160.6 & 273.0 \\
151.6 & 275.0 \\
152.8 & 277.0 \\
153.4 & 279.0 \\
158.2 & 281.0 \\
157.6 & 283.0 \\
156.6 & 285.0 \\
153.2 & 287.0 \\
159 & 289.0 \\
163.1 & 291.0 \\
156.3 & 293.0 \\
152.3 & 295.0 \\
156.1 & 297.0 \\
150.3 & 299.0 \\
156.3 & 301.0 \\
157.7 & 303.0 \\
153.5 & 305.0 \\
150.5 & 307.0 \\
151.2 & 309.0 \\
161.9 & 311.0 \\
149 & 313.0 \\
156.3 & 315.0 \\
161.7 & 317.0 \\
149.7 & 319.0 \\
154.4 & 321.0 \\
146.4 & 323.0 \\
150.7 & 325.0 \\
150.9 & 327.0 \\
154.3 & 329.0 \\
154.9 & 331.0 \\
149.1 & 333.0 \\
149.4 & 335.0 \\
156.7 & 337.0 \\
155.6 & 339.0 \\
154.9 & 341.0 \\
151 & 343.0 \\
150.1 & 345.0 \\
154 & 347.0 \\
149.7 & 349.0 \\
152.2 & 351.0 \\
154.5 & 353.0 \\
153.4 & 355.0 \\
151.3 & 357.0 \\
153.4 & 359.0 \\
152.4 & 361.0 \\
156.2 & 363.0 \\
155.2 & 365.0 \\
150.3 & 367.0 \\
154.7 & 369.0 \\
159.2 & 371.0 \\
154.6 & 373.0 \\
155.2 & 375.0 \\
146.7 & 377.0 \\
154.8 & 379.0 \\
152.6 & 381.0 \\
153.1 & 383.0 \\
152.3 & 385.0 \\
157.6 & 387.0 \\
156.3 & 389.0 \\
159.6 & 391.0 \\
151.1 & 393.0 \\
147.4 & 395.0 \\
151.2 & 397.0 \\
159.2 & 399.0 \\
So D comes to -5.02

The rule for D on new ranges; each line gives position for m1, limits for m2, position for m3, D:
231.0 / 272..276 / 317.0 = -5.01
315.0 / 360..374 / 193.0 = -4.99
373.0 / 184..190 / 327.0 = -4.98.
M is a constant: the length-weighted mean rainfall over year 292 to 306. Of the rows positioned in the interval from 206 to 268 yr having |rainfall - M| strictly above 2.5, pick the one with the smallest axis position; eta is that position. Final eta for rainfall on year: 213.0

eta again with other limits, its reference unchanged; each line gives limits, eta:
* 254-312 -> 255.0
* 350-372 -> 357.0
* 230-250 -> 231.0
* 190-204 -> 201.0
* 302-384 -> 303.0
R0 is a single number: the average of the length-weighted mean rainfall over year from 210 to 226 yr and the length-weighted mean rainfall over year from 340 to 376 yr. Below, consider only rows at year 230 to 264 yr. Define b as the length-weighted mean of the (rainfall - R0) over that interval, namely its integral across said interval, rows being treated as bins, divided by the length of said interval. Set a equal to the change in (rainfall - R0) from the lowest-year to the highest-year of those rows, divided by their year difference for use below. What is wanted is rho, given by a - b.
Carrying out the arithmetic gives -0.5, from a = -0.21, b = 0.3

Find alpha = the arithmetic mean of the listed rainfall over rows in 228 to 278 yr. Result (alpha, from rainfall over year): 155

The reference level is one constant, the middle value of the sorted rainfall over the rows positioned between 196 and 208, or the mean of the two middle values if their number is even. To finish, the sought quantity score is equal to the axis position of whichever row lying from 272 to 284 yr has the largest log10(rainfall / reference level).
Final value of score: 273.0 yr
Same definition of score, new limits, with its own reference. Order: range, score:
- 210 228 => 221.0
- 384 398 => 391.0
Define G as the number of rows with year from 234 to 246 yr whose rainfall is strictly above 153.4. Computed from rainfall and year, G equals 3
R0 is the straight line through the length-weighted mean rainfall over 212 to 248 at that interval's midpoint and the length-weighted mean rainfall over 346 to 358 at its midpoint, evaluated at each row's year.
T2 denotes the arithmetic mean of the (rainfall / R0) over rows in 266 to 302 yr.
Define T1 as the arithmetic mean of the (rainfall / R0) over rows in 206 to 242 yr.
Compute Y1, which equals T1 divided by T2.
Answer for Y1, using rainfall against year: 0.98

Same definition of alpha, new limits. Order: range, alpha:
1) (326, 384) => 153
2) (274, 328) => 154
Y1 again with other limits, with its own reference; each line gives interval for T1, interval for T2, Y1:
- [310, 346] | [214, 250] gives 1.00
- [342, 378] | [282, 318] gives 0.99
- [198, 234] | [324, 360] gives 1.00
